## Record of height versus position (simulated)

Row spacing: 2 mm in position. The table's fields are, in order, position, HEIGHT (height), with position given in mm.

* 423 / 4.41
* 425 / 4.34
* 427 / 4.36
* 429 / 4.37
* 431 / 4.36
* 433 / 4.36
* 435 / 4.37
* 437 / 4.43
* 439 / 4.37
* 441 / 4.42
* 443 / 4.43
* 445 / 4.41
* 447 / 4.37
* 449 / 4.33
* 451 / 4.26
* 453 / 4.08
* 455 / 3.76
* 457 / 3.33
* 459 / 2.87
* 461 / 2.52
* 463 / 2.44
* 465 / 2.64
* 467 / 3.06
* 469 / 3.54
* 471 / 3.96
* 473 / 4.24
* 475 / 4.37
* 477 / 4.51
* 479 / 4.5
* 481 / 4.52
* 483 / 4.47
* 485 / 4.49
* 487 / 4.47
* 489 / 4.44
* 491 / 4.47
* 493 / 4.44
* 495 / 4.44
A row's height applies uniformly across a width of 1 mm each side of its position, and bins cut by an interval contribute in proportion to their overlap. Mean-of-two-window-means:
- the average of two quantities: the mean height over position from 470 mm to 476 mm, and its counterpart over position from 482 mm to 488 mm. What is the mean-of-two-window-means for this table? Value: 4.3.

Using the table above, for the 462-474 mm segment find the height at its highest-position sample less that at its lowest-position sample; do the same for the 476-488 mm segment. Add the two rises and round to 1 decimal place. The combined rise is 1.8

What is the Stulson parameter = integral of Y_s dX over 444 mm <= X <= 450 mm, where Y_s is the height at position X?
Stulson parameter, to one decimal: 26.2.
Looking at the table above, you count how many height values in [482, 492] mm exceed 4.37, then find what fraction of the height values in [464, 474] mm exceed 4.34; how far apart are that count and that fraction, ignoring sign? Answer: 5.0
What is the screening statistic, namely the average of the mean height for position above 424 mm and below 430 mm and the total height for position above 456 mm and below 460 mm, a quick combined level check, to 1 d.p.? 5.3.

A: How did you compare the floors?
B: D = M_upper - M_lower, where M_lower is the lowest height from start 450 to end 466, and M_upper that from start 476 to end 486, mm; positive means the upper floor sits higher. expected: 2.0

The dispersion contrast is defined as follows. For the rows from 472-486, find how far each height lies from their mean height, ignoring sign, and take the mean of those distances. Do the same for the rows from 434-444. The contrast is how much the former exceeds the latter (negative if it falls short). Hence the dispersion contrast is 0.1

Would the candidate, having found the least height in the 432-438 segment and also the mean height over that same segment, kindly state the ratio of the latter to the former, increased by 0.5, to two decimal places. 1.51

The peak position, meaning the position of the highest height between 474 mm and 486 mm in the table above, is 481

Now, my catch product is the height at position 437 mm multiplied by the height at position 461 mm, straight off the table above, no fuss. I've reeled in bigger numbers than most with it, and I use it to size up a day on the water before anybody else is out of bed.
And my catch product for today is 11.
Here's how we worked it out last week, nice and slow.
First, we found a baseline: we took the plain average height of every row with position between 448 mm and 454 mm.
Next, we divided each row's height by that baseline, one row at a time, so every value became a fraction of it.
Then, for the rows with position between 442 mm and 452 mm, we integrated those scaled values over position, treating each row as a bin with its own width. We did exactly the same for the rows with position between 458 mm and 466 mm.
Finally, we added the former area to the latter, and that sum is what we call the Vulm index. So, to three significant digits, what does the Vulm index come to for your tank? 15.3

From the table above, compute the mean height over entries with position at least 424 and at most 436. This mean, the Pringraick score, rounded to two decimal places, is 4.36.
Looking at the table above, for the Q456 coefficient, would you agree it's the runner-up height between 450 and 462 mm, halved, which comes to 2.04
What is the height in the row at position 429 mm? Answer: 4.37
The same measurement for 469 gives 3.54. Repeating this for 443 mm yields 4.43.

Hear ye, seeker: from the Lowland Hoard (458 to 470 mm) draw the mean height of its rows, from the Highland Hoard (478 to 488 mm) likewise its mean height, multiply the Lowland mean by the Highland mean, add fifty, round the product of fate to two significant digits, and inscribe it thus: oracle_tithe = 63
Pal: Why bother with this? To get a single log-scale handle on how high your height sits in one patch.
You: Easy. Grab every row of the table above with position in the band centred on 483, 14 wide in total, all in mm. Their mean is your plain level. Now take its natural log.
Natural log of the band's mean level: 1.50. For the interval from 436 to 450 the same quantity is 1.48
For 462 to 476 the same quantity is 1.24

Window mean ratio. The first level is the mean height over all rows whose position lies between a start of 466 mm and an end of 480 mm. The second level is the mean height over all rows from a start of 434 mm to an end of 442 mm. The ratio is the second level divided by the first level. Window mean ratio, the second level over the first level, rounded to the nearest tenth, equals 1.1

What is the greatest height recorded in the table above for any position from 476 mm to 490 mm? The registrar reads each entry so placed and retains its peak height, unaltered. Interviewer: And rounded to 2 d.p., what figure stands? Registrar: 4.52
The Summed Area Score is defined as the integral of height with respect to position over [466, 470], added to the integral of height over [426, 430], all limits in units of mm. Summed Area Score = 31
